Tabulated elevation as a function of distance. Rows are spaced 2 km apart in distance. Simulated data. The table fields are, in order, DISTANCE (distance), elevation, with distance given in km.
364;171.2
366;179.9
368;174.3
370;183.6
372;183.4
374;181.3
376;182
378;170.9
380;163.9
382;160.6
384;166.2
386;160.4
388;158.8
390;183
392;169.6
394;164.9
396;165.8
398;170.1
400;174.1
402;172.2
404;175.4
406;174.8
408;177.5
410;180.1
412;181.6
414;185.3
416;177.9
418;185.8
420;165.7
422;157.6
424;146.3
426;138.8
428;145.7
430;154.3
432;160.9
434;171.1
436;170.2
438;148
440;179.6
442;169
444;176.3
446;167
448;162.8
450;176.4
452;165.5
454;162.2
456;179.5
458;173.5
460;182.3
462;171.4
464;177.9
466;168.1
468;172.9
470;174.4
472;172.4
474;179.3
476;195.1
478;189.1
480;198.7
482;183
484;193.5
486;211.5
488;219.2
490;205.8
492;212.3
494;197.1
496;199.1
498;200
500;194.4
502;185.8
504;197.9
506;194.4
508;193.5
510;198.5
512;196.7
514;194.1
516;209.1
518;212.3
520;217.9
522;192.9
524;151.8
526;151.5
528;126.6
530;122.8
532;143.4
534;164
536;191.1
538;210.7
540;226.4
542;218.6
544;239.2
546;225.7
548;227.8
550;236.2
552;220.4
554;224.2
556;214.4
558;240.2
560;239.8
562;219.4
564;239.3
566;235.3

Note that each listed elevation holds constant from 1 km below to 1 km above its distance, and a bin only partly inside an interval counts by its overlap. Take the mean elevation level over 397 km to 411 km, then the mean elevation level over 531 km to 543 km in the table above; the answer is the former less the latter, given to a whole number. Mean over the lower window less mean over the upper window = -17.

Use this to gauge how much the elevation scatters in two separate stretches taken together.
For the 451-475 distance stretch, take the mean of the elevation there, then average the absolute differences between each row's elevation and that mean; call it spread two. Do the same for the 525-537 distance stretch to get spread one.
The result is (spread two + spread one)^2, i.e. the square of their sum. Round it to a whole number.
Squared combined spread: 552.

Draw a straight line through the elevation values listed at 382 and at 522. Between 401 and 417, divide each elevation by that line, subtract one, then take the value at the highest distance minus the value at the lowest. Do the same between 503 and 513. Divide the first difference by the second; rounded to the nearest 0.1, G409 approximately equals -0.8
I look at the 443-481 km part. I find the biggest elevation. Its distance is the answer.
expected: 480 km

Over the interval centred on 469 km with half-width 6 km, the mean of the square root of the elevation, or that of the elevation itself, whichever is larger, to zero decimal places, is 174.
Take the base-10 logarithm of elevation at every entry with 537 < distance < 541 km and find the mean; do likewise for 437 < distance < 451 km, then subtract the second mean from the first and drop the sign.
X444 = 0.114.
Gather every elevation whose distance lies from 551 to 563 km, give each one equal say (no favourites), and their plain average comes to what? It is 226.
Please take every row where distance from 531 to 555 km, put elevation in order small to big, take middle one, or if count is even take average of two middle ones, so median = 222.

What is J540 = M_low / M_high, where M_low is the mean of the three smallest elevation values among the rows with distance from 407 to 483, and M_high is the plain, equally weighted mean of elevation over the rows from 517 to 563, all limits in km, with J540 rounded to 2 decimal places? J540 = 0.72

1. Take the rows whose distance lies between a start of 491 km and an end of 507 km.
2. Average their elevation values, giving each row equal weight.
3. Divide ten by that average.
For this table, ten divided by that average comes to 0.051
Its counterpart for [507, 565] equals 0.050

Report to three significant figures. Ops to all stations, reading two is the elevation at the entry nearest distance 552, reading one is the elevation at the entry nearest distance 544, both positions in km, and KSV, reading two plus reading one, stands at 460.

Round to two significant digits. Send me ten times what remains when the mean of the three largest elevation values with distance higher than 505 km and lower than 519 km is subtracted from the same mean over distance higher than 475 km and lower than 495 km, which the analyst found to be 77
